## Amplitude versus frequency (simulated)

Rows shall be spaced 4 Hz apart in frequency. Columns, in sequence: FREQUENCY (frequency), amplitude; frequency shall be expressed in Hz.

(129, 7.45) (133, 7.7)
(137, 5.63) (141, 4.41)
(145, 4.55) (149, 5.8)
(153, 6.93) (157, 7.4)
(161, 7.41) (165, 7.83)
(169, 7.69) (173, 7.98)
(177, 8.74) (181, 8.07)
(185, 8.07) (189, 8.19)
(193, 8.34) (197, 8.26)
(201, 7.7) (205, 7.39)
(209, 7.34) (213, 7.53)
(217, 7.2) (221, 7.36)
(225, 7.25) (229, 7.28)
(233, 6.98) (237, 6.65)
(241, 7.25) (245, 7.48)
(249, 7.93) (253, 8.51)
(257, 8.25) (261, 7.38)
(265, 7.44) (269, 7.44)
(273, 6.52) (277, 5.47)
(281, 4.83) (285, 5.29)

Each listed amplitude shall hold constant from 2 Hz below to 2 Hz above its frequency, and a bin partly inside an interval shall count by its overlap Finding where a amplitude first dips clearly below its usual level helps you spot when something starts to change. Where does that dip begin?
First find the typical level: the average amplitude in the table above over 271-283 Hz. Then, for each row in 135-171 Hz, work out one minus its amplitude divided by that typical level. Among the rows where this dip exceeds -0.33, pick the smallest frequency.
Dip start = 137 Hz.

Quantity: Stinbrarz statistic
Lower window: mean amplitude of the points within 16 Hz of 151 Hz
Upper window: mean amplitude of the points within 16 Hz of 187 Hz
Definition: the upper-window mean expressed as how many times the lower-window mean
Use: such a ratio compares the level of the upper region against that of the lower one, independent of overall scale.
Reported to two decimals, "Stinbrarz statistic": 1.31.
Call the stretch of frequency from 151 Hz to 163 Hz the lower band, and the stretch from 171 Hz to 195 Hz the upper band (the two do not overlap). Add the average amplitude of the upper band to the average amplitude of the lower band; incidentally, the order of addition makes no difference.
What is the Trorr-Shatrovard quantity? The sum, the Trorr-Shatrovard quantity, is 15.5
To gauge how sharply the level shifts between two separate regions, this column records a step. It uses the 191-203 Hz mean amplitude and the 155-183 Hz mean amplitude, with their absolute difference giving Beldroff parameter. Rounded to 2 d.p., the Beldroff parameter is 0.23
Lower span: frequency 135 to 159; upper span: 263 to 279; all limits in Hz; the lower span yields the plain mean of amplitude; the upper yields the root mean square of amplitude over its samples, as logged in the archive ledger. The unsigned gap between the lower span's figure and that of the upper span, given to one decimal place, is 1.0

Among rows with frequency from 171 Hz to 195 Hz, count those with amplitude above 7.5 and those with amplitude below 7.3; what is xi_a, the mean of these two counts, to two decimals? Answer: 3.00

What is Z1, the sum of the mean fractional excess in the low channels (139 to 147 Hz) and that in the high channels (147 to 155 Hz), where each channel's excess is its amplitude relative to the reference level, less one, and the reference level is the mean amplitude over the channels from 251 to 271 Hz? -0.61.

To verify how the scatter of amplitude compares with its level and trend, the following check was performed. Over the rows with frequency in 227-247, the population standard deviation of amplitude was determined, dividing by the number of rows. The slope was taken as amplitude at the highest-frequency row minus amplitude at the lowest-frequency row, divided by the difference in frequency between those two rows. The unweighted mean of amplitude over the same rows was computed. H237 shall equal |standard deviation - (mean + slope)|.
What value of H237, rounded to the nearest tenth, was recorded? 6.9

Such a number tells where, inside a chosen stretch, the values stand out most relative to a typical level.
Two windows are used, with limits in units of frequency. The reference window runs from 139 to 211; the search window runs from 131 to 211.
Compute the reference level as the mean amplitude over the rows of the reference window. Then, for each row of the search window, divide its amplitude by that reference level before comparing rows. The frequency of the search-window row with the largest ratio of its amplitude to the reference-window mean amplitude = 177 Hz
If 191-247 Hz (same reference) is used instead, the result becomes 193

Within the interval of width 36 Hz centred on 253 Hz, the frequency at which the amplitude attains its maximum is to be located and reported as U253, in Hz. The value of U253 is 253 Hz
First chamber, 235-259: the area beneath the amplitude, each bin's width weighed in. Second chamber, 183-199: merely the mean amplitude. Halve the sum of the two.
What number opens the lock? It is 96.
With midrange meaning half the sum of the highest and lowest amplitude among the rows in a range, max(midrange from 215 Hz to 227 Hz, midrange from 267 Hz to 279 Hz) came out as 7.3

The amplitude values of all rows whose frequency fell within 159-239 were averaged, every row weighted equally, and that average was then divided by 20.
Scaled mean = 0.383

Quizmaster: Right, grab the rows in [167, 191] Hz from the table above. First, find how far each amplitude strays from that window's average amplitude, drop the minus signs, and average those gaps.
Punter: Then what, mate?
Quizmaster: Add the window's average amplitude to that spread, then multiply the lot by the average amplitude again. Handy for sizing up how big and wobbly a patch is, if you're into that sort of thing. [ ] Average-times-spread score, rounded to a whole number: 68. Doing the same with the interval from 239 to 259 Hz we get 65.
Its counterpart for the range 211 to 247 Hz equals 53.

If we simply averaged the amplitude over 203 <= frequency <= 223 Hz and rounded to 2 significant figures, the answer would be 7.4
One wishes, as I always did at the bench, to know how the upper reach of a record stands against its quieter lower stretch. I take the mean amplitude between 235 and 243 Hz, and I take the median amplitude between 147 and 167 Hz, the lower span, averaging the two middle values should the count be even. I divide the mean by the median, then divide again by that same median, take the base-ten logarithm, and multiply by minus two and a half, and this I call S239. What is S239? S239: 2.24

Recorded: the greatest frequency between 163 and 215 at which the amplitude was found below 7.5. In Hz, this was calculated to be 209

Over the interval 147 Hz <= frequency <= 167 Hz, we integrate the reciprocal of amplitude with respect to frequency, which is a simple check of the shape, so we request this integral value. 2.86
